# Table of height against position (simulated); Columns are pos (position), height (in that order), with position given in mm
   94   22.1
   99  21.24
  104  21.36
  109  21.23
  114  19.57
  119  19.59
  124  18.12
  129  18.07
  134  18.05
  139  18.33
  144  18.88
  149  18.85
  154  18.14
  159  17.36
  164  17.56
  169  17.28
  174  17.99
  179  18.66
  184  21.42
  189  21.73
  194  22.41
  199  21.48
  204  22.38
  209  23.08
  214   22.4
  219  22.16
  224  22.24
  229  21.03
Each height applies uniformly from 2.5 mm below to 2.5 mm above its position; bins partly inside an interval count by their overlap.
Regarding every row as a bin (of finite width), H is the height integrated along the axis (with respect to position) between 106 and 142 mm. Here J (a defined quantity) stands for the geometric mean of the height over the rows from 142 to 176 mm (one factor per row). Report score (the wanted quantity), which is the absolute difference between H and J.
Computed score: 667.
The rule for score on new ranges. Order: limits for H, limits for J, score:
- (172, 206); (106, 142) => 691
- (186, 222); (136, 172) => 782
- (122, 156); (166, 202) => 604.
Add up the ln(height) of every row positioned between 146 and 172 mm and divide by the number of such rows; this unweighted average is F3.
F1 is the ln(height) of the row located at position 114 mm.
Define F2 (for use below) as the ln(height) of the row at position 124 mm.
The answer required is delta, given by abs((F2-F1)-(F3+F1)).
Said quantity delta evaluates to 5.93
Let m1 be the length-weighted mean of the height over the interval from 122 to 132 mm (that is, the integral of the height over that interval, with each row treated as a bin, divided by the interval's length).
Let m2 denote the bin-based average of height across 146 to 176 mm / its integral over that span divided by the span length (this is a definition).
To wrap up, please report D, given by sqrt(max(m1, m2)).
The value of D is 4.25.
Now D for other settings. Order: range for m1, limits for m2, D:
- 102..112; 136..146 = 4.60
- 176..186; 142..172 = 4.46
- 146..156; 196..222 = 4.72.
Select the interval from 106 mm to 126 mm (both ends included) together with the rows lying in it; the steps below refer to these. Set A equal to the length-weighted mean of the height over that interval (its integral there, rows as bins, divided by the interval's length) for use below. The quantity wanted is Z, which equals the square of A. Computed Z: 388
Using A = 19.7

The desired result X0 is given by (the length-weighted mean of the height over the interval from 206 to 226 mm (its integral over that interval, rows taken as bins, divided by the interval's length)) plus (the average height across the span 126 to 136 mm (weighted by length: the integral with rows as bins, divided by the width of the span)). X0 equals 41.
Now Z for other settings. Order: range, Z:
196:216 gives 499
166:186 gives 351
